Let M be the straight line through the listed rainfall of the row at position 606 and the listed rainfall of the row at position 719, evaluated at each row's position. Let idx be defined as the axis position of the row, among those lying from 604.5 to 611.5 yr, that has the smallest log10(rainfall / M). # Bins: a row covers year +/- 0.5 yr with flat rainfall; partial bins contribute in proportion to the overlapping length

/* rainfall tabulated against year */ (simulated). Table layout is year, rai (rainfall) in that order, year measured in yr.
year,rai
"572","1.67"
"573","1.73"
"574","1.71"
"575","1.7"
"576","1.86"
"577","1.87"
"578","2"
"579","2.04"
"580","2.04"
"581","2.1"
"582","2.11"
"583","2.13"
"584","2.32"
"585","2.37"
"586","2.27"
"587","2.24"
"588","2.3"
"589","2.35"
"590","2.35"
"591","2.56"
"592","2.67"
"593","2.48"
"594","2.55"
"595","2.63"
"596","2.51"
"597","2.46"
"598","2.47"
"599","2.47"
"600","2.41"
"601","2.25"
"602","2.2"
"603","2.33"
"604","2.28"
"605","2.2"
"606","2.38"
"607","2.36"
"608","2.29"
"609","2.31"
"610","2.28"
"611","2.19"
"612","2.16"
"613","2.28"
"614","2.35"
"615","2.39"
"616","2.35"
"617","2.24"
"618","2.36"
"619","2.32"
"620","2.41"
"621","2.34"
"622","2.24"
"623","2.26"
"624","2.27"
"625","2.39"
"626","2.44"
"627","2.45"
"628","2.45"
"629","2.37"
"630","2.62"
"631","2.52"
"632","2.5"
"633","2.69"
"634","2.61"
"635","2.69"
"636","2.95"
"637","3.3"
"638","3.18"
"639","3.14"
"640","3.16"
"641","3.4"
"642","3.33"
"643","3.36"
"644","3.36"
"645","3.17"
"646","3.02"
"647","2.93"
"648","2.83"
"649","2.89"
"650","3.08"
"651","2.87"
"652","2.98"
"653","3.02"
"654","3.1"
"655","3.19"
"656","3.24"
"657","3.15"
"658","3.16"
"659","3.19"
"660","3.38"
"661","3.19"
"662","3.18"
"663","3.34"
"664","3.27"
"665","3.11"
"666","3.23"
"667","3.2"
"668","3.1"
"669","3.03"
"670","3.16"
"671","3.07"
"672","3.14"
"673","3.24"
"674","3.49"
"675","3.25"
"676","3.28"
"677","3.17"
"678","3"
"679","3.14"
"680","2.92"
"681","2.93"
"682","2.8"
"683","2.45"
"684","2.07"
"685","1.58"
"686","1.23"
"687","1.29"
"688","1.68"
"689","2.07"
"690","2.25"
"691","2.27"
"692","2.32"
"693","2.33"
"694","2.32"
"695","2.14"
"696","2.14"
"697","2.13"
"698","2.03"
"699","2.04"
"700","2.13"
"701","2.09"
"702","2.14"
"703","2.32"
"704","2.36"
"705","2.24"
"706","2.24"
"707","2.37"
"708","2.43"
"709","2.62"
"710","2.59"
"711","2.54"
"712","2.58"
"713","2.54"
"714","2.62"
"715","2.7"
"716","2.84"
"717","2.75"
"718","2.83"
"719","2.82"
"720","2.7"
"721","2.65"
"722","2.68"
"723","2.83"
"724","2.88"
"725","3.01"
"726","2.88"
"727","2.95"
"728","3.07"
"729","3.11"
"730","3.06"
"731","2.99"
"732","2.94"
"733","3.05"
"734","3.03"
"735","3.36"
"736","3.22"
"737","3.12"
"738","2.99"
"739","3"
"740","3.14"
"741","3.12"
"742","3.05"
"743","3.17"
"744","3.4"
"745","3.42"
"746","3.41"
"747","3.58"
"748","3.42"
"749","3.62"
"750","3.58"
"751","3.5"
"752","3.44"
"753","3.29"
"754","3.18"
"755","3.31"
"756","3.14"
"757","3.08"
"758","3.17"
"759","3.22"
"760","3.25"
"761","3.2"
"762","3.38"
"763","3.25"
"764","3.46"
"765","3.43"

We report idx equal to 611 yr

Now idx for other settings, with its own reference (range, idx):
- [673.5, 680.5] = 680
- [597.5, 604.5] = 602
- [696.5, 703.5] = 698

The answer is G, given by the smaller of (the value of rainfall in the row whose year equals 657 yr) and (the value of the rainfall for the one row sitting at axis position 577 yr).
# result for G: 1.9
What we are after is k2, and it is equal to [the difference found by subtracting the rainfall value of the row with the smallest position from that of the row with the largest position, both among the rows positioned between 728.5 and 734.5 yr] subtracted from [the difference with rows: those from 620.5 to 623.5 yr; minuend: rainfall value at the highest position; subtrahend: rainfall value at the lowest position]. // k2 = 0.00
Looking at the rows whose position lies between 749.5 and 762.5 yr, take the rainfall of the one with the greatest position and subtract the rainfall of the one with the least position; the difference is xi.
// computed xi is -0.2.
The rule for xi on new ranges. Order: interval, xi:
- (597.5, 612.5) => -0.3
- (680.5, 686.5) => -1.7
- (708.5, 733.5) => 0.4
